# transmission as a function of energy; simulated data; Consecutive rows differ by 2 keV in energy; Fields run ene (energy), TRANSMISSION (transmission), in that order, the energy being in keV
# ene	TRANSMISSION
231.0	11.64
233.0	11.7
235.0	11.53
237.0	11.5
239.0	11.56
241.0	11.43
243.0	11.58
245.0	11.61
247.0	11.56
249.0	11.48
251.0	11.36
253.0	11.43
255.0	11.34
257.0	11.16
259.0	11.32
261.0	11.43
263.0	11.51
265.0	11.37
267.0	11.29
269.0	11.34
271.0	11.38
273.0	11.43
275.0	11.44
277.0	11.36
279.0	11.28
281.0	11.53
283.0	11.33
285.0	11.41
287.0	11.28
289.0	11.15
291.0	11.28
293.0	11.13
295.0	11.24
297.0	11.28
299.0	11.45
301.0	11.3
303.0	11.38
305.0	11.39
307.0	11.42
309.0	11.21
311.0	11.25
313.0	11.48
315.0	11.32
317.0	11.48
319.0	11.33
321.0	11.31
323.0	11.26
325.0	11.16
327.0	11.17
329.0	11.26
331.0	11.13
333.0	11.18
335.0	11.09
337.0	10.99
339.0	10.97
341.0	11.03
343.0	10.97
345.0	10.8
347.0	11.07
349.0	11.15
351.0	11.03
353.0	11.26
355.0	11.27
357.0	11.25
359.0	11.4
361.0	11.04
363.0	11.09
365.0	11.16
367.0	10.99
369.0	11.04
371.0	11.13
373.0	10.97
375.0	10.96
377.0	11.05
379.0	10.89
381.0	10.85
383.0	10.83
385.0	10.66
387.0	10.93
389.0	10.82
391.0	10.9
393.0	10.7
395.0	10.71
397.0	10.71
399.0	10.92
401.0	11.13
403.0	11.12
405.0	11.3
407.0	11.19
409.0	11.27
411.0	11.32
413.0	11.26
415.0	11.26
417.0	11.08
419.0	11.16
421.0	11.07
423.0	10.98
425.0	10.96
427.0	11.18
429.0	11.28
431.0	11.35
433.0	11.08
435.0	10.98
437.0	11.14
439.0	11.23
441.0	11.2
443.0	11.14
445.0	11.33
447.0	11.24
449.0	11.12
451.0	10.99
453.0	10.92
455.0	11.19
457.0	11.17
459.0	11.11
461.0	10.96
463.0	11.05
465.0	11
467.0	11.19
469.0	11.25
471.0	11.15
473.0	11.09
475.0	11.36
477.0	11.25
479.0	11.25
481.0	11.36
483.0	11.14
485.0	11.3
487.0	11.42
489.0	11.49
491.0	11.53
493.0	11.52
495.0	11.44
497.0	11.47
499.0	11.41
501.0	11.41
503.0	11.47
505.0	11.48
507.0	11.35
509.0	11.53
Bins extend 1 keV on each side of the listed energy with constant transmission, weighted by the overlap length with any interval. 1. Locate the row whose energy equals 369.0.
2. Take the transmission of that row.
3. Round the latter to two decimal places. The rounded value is 11.04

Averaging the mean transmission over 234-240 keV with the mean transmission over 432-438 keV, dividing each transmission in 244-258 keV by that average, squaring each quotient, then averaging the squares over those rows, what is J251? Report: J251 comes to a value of 1.022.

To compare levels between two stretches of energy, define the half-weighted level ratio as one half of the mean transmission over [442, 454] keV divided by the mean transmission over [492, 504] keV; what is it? 0.486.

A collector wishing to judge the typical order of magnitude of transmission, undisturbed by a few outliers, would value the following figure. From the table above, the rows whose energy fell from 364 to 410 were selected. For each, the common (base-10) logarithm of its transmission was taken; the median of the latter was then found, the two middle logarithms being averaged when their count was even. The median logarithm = 1.040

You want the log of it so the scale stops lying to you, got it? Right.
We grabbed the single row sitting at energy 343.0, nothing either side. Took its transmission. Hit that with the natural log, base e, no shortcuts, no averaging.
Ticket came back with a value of 2.40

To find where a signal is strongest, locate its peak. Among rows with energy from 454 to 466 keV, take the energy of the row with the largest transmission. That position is 455.0 keV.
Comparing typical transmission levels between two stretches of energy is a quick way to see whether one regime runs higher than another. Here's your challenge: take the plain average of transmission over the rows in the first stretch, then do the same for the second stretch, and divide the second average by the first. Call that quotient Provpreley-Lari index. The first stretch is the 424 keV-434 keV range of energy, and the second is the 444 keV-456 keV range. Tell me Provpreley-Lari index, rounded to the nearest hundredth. 1.00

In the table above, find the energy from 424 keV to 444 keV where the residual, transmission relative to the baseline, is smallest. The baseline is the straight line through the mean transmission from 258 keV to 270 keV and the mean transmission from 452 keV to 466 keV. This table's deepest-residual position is 425.0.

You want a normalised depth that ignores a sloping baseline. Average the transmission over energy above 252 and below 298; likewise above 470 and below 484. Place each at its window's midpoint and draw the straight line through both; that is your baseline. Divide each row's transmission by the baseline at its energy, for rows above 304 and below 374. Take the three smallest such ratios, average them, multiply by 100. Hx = 96.6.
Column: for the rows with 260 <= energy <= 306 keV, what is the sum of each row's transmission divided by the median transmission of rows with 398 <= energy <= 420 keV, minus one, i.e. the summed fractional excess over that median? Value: 0.32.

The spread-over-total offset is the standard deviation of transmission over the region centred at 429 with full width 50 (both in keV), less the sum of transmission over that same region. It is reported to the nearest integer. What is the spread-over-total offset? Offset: -279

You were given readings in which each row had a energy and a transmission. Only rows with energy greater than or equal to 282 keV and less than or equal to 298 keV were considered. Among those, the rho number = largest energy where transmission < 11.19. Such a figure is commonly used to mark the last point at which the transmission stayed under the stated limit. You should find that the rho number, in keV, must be 293.0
